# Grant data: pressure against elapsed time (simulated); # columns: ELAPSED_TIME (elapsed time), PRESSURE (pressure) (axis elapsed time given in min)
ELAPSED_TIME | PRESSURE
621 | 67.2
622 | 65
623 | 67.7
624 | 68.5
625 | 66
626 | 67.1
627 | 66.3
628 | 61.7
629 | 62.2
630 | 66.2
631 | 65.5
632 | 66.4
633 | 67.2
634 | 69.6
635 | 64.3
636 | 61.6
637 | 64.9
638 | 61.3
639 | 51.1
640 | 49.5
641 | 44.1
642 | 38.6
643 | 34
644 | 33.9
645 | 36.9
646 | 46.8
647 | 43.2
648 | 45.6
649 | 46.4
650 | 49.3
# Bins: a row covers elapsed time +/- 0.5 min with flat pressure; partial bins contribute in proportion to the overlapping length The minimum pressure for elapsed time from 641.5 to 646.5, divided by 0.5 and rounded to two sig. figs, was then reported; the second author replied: 68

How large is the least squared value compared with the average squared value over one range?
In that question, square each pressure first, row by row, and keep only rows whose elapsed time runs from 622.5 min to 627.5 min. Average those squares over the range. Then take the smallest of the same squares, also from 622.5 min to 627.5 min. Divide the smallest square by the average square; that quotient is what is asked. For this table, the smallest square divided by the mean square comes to 0.97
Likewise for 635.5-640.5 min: 0.73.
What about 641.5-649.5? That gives 0.68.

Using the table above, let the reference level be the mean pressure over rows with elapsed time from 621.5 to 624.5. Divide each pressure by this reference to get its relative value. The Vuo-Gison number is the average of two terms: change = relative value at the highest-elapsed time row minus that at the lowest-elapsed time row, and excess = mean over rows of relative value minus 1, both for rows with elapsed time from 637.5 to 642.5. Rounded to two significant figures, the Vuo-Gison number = -0.30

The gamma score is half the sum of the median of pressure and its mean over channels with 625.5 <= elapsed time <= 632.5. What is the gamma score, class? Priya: 66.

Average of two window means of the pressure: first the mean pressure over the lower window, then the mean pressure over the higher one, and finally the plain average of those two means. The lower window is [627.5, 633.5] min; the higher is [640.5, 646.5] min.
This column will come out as 52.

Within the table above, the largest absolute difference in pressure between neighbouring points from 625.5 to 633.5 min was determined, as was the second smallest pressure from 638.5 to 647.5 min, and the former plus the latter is 39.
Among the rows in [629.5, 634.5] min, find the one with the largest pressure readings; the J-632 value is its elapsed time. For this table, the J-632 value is 634 min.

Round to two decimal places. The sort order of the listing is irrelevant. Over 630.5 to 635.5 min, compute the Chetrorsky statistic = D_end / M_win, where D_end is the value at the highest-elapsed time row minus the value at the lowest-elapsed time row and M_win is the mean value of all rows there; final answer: -0.02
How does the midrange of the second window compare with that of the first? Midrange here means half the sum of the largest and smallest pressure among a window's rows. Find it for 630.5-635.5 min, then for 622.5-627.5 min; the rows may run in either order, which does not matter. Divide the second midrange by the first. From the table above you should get 1.00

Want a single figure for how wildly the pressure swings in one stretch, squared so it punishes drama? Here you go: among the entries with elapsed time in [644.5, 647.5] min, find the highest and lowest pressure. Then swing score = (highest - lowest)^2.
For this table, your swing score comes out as 98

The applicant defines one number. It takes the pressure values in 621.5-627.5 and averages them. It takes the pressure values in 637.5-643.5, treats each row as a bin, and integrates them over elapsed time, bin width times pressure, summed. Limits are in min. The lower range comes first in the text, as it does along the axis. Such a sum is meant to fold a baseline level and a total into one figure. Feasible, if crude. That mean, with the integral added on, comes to 345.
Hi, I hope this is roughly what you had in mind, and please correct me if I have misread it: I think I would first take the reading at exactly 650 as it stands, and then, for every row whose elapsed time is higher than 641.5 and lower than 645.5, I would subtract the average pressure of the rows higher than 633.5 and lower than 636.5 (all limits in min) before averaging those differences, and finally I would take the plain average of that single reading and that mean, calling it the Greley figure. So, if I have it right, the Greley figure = 10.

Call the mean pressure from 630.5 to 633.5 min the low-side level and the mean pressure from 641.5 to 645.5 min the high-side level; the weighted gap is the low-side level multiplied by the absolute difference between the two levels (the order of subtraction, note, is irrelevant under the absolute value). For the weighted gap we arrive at 2025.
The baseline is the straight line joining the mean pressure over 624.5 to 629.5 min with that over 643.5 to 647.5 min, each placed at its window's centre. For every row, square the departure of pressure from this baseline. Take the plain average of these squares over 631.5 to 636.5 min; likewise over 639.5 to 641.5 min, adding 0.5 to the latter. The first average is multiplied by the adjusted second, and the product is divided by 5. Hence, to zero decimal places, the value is 105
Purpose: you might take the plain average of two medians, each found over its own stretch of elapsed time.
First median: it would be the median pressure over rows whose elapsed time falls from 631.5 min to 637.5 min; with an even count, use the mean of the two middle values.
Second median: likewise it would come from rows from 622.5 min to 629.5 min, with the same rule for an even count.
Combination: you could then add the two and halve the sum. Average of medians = 66.0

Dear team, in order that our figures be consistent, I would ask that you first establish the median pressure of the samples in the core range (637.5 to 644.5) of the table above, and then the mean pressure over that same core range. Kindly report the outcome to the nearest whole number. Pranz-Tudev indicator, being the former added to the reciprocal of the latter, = 44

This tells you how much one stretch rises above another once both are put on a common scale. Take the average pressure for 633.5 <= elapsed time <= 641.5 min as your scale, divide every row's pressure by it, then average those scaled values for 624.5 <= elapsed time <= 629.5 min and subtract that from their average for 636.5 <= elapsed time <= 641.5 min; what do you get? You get -0.18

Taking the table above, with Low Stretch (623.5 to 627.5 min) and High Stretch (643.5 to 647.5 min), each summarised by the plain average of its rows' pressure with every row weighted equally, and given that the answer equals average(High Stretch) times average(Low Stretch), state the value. 2692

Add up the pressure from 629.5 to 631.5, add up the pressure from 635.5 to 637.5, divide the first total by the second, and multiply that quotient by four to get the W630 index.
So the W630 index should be 4.2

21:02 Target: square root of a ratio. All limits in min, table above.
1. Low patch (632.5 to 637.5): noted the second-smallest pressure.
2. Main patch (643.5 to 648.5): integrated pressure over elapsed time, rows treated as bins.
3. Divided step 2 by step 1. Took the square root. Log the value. 1.79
